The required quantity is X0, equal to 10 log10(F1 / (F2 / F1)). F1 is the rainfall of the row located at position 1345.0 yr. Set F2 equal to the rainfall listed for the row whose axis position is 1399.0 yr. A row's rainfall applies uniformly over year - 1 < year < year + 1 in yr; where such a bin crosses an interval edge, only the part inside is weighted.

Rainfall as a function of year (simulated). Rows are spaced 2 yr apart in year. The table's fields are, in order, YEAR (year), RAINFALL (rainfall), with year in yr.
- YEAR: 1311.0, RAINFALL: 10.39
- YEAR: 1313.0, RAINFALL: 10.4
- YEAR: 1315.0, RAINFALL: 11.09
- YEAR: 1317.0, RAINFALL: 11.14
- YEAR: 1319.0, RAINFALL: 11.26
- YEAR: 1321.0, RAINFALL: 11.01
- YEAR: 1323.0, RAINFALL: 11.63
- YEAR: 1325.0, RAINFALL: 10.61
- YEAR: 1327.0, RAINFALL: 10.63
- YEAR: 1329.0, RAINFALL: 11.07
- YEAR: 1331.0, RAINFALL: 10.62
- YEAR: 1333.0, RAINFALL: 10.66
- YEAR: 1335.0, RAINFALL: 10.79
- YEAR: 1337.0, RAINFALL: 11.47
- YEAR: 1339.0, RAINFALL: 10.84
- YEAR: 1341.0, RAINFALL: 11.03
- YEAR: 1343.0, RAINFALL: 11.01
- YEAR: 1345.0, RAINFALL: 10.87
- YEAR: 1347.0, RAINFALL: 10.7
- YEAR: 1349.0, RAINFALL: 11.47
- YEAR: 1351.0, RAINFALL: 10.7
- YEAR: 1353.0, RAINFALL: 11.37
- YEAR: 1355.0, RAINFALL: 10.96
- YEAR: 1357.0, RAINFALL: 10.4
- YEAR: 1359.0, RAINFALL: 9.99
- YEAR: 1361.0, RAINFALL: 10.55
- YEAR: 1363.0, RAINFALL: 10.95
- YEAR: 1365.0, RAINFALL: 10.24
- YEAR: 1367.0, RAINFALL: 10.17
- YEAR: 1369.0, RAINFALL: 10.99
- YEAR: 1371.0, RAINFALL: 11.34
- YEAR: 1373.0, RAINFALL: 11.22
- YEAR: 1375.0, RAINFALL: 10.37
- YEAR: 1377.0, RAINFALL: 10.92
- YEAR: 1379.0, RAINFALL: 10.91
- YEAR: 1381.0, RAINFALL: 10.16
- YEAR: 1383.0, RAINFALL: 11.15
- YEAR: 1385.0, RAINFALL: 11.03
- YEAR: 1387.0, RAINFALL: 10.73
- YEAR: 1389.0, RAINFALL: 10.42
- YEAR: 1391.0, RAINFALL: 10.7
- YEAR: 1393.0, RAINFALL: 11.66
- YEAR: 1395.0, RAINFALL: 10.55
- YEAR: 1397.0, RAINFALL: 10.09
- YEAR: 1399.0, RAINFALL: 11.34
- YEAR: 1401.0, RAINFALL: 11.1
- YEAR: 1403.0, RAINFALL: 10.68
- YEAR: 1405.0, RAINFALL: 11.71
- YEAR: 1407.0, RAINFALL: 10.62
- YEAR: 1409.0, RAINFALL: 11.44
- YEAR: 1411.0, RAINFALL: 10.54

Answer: 10.2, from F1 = 10.87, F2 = 11.34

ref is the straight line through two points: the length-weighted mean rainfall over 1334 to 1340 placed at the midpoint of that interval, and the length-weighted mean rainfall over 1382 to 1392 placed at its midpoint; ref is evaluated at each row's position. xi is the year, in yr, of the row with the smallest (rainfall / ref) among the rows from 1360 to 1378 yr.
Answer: 1367.0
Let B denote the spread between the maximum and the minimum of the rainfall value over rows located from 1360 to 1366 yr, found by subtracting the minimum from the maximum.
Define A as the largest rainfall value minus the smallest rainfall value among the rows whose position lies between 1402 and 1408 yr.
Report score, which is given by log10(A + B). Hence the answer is 0.26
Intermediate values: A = 1.09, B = 0.7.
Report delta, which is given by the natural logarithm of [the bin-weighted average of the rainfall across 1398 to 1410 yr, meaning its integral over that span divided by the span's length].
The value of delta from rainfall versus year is 2.41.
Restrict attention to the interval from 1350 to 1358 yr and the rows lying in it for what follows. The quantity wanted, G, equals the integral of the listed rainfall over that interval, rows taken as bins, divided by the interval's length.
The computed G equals 10.9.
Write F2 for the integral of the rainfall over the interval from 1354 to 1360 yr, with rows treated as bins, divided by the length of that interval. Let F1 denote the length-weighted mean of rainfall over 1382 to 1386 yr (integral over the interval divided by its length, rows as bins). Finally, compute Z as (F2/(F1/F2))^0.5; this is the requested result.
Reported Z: 3.14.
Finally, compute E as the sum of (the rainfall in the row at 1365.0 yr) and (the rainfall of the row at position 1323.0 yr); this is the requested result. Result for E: 21.9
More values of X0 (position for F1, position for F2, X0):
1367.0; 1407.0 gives 9.9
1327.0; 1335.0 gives 10.2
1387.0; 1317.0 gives 10.1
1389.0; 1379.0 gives 10.0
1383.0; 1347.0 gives 10.7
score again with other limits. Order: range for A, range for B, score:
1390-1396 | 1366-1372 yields 0.36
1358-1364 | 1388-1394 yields 0.34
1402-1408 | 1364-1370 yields 0.28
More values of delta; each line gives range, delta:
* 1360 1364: 2.37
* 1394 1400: 2.37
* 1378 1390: 2.37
